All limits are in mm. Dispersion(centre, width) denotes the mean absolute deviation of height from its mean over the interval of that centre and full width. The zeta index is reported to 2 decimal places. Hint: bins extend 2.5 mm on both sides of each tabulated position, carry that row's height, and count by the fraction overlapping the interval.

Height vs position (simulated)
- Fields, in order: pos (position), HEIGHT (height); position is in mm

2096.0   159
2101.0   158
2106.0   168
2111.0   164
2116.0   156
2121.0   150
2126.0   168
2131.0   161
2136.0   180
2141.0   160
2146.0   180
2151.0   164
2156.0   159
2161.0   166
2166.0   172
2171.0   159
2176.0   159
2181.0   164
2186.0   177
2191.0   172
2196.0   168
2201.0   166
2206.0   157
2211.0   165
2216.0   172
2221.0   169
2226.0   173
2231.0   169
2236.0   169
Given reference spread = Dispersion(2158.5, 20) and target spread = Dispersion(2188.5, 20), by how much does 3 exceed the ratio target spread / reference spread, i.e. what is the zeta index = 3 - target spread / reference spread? 1.87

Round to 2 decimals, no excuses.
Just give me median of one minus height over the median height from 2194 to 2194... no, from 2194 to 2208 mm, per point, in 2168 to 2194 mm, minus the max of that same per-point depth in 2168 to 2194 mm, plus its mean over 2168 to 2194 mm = -0.03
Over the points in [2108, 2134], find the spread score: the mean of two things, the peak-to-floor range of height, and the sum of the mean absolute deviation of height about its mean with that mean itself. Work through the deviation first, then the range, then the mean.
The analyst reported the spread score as 92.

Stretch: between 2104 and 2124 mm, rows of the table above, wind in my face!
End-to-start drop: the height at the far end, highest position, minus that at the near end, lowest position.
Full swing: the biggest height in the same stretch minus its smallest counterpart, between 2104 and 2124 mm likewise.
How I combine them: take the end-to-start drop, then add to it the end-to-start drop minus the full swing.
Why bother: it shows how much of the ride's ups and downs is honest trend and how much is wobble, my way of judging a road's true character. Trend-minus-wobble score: -54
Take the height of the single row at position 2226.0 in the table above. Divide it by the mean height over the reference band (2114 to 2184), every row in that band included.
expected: 1.05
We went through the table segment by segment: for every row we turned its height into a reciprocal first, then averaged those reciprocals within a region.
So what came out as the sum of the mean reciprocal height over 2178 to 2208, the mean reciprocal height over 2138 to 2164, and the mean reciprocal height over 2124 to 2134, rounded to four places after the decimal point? 0.0181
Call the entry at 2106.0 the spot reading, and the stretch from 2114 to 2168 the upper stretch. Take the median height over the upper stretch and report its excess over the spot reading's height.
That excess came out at -4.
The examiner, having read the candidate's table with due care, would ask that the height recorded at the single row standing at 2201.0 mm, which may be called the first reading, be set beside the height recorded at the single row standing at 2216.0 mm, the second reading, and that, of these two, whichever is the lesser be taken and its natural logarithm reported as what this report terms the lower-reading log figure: 5.11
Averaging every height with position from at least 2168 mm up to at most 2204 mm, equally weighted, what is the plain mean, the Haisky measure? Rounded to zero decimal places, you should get 166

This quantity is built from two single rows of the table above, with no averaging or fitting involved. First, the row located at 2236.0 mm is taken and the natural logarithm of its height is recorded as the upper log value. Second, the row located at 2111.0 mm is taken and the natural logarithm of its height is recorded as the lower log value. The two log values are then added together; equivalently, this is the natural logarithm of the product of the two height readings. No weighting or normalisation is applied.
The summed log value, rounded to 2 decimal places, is 10.23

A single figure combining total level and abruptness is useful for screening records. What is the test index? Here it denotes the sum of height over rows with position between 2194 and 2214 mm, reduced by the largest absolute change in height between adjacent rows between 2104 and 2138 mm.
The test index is 637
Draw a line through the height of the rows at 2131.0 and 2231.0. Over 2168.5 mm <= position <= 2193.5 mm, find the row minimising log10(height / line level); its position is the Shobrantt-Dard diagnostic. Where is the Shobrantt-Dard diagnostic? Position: 2176.0 mm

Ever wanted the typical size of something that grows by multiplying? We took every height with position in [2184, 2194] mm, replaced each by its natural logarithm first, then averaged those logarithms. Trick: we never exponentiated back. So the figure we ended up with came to 5.16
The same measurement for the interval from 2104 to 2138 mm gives 5.10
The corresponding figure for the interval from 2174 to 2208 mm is 5.11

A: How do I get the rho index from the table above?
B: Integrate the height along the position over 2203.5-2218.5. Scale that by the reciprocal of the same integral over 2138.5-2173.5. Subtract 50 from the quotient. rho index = -49.6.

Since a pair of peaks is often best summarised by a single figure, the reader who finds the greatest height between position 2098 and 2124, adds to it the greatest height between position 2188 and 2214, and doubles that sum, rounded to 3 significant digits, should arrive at 680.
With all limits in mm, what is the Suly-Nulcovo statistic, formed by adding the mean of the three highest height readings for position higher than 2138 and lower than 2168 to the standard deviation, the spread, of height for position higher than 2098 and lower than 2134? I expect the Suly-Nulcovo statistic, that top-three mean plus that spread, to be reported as 179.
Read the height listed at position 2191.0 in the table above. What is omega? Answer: 172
